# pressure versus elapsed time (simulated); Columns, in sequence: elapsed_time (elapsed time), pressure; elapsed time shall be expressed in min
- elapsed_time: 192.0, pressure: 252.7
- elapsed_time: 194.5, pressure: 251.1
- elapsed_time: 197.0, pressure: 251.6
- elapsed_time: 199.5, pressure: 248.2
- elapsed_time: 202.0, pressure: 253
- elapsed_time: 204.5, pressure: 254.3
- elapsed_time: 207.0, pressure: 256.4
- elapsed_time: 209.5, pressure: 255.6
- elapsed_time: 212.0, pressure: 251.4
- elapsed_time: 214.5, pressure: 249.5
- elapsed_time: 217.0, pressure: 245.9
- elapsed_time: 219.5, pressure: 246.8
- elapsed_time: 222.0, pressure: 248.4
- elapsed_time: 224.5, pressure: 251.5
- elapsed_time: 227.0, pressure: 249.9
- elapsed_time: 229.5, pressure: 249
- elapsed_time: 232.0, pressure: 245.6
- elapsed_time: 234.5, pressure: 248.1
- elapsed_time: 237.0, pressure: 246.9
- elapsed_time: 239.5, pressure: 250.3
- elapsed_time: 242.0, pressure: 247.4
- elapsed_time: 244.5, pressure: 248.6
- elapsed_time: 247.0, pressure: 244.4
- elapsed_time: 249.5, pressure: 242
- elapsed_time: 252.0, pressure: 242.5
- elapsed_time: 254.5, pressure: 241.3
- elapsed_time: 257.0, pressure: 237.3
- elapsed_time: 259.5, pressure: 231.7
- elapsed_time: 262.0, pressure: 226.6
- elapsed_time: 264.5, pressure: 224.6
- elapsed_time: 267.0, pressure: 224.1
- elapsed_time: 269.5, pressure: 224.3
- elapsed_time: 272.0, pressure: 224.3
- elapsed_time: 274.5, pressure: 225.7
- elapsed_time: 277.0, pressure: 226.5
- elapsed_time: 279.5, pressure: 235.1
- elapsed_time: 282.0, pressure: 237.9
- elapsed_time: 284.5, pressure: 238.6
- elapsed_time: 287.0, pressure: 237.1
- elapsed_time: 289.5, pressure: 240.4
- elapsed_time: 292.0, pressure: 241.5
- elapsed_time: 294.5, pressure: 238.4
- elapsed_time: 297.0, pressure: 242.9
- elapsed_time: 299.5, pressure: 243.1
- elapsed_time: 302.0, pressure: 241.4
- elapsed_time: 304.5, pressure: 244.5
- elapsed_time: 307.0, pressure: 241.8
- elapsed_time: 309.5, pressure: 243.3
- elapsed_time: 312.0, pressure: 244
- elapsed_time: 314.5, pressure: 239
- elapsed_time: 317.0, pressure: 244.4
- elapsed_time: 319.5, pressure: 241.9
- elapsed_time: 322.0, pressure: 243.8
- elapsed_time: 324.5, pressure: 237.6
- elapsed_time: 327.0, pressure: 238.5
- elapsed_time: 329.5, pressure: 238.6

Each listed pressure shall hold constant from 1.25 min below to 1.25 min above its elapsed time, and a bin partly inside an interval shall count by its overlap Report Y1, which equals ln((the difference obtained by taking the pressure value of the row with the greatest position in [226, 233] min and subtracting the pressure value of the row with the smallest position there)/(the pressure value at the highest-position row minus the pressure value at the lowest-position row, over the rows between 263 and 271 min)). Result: 2.7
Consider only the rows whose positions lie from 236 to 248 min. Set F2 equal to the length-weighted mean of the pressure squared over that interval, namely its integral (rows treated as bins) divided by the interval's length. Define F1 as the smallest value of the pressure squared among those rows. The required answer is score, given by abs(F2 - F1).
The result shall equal 1577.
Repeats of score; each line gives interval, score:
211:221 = 1203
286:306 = 1976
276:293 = 4796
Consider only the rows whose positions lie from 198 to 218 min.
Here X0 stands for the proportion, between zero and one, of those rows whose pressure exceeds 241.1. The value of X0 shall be 1.00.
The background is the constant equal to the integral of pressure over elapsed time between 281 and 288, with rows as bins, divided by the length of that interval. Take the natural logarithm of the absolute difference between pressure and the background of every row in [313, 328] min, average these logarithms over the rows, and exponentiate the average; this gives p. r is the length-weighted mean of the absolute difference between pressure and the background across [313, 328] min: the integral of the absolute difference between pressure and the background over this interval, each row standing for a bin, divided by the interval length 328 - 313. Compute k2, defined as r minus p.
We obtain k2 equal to 1.40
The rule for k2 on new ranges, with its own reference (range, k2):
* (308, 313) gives -0.10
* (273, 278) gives 0.12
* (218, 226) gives 0.11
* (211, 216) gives -0.24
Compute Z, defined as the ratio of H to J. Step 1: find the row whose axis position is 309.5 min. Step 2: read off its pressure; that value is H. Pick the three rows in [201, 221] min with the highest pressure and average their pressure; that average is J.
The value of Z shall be 0.95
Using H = 243.3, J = 255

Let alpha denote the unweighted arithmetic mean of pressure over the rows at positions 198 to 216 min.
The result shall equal 253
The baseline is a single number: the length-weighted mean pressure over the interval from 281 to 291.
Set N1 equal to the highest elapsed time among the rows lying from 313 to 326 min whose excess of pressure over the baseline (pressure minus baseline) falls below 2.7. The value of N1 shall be 324.5 min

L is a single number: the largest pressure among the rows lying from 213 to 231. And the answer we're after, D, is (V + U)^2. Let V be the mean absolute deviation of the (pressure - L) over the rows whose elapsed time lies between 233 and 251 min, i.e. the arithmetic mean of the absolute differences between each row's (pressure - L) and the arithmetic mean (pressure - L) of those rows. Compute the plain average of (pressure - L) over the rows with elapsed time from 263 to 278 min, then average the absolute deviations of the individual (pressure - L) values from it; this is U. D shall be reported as 8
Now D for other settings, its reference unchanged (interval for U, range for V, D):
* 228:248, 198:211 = 14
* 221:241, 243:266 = 68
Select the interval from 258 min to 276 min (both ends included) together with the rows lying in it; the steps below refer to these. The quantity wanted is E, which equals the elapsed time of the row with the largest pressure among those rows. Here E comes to 259.5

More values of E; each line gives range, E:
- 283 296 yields 292.0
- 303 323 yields 304.5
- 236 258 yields 239.5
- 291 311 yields 304.5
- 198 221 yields 207.0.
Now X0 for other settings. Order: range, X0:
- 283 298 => 0.33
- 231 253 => 1.00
